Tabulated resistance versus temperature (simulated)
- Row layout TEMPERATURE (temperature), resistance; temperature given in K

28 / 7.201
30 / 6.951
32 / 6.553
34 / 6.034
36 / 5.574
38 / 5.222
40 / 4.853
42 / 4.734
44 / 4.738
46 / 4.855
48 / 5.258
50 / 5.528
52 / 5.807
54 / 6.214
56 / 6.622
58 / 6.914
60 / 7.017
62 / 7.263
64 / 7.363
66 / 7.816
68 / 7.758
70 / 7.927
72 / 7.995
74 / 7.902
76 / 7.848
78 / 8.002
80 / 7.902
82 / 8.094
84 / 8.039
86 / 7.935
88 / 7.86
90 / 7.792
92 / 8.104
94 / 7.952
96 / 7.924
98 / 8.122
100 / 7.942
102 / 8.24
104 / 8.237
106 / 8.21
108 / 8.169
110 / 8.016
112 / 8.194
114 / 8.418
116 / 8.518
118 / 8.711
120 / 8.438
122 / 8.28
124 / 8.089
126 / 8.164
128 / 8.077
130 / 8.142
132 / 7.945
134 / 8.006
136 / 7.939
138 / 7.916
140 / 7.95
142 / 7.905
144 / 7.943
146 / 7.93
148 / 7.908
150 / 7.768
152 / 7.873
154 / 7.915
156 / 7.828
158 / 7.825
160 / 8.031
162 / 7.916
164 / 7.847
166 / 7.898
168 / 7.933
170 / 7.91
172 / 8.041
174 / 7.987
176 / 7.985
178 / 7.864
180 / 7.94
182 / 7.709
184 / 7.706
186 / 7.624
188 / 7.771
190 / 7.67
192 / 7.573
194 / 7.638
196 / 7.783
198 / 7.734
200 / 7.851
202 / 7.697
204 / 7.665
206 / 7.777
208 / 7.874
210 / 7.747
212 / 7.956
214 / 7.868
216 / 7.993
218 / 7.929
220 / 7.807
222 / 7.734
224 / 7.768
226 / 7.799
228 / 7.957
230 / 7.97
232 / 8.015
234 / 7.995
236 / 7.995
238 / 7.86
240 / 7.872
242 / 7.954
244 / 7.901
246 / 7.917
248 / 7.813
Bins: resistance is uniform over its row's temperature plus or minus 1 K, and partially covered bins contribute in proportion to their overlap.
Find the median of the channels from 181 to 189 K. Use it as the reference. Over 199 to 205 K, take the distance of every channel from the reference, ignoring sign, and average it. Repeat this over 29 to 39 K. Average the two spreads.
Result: 0.85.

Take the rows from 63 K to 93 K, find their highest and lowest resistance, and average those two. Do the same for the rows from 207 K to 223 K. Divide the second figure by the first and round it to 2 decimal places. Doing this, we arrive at 1.02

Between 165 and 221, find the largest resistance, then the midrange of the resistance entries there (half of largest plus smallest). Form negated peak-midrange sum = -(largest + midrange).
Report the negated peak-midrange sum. -15.8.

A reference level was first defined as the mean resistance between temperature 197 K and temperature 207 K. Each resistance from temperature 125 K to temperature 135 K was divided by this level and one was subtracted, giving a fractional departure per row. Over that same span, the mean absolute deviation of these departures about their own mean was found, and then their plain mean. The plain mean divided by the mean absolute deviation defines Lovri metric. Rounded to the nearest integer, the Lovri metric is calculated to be 4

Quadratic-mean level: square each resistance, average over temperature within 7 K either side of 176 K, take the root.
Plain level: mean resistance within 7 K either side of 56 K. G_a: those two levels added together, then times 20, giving 288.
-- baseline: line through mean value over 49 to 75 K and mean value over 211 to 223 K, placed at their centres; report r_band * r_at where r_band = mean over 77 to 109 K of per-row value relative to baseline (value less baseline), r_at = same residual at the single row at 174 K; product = 0.26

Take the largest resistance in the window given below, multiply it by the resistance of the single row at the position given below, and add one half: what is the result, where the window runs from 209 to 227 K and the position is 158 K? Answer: 63.0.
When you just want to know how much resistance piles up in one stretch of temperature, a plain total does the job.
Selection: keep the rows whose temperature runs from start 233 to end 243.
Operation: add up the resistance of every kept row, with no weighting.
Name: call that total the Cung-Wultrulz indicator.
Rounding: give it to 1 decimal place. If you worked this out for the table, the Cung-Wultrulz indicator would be 39.7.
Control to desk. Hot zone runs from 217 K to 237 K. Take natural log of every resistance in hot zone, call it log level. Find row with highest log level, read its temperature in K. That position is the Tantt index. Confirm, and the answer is 232 K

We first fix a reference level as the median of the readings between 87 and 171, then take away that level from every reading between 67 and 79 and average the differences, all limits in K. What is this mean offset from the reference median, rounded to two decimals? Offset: -0.04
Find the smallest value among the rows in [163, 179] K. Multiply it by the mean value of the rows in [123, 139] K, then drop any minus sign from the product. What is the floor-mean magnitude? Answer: 63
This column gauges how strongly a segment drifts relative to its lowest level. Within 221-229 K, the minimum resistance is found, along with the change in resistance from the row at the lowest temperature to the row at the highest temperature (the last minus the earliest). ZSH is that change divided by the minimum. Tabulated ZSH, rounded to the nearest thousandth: 0.029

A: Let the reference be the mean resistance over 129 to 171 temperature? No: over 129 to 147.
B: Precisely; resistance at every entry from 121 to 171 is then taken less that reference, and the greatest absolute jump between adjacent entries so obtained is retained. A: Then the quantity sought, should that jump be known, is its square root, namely 0.45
